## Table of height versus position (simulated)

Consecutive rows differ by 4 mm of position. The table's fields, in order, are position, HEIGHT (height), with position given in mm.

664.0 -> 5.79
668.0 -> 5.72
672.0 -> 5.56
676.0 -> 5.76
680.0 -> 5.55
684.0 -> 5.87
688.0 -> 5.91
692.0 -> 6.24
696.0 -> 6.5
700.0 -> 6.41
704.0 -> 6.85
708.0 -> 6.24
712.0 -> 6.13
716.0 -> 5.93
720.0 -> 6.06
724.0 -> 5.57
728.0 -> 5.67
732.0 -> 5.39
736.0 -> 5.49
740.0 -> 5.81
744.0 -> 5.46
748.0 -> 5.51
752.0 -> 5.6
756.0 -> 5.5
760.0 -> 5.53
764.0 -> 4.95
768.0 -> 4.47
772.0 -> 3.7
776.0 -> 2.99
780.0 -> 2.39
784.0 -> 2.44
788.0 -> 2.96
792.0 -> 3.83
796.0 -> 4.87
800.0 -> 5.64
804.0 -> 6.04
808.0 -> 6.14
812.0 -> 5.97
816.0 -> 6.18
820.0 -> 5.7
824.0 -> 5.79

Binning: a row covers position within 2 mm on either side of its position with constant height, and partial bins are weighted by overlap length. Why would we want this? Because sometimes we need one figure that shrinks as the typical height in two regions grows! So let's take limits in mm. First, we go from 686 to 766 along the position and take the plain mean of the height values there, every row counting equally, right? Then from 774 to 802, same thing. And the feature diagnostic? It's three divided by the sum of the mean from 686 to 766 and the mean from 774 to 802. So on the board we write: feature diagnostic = 0.32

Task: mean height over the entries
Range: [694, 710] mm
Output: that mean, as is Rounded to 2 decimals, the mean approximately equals 6.50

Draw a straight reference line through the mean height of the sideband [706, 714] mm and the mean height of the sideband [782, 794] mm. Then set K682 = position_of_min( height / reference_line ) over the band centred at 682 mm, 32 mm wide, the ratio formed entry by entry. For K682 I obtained 672.0 mm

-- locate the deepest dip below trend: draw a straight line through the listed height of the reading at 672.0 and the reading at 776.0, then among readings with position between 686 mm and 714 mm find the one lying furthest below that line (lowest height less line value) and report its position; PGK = 688.0 mm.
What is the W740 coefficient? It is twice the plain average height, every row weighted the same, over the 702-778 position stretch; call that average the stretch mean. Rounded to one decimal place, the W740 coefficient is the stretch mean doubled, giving 10.8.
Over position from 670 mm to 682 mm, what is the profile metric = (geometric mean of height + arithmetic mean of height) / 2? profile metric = 5.62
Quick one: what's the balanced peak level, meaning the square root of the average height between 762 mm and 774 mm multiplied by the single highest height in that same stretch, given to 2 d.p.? 4.65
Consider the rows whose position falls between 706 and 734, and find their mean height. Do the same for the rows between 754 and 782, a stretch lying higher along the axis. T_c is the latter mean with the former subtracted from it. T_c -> -1.6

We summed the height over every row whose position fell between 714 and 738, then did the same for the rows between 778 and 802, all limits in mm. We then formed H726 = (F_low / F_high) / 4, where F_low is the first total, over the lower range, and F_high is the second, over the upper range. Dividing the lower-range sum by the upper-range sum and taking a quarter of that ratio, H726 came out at 0.39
